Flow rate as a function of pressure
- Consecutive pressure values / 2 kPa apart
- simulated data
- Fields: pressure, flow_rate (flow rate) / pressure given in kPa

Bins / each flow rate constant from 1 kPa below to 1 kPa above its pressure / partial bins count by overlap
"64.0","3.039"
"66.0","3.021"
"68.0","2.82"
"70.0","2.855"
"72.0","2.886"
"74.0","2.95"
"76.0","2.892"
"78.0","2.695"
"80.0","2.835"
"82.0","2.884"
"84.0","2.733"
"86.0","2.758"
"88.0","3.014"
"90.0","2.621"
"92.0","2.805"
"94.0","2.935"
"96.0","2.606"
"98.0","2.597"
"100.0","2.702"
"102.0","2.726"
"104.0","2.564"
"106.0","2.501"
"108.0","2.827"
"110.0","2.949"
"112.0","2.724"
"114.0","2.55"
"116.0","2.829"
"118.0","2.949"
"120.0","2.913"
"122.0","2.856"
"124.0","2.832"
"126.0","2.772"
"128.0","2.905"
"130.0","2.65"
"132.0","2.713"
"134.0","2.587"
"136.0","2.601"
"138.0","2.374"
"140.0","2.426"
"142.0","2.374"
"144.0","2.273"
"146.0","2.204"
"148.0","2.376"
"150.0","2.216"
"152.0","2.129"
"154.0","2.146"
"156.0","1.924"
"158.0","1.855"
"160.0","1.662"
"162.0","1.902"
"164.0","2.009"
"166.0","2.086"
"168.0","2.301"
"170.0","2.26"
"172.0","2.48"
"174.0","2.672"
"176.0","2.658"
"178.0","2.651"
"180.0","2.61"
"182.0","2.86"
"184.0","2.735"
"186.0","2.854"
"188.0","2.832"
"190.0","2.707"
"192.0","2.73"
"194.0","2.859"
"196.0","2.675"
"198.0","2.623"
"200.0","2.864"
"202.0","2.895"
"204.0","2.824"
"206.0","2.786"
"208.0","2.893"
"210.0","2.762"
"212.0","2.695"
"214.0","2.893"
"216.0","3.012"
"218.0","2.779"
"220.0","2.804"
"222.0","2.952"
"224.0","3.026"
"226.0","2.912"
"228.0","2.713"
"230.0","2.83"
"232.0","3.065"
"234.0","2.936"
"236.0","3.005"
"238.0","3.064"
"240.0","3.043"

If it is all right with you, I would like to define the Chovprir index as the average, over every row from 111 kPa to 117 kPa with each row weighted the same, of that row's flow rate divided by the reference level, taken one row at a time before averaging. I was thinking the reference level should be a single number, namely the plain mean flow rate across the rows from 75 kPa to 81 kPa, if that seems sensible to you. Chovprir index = 0.96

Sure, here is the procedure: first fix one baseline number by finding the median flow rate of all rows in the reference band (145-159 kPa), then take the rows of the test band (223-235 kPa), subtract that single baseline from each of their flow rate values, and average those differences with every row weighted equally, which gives 0.77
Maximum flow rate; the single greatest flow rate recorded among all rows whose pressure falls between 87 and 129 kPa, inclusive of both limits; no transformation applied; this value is 3.014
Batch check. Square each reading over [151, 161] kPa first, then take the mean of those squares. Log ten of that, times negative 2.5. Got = -1.45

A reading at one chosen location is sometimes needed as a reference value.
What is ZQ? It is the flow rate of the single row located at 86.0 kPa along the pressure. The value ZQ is 2.758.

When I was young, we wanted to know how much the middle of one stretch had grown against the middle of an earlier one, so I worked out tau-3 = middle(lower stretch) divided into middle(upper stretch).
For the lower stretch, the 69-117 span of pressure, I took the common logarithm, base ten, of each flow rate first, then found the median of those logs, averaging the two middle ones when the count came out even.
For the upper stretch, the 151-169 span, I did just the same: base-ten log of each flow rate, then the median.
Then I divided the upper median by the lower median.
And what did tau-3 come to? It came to 0.68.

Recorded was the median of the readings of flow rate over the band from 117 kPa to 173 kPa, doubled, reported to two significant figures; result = 4.7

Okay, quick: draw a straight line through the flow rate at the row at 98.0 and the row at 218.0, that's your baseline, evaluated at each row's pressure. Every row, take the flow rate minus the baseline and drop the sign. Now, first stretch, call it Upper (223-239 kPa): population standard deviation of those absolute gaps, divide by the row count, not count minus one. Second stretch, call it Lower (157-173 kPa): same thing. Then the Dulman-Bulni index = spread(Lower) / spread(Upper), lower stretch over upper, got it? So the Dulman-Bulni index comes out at 3.0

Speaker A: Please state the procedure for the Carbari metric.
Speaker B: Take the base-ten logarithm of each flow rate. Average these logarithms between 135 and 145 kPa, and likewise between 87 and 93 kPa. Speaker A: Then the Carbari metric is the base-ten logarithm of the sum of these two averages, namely -0.081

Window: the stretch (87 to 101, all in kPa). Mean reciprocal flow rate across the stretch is 0.364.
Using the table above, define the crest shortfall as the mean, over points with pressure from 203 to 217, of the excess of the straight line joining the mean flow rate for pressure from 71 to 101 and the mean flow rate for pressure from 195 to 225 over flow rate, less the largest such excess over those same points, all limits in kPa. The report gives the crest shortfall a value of -0.14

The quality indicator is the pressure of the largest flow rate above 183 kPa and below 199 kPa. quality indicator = 194.0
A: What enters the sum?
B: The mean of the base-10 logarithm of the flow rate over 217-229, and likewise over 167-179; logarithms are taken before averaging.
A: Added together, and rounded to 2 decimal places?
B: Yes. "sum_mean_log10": 0.85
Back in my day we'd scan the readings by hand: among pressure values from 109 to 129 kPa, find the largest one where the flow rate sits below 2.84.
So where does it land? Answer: 126.0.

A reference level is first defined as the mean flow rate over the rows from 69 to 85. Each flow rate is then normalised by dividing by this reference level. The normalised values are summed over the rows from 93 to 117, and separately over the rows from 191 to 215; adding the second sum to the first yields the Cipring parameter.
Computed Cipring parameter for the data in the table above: 23.2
